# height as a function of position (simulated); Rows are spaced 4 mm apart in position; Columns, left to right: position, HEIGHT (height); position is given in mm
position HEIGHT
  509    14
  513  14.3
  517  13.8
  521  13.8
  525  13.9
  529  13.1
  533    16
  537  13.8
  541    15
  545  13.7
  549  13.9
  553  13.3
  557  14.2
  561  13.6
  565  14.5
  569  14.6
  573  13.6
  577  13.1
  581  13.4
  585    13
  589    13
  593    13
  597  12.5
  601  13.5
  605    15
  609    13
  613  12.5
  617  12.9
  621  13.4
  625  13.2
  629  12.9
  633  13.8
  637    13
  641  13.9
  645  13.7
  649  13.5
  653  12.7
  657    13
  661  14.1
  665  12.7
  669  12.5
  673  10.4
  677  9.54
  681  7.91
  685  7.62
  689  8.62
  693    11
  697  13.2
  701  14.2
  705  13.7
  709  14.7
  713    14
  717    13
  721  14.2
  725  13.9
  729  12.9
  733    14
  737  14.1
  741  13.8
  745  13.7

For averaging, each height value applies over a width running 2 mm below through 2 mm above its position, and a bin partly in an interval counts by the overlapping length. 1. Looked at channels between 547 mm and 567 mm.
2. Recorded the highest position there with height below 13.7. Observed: 561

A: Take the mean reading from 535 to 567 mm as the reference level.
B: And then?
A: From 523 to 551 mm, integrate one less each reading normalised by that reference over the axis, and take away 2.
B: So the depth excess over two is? -2.4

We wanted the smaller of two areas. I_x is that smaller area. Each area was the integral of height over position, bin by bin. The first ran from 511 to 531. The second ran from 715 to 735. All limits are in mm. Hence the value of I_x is 272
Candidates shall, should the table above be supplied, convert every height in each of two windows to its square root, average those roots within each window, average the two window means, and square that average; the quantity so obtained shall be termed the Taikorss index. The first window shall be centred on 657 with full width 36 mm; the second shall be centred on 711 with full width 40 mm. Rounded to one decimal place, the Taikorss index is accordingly 13.2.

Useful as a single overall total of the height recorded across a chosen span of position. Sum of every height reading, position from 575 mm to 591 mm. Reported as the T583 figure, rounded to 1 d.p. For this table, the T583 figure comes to 52.5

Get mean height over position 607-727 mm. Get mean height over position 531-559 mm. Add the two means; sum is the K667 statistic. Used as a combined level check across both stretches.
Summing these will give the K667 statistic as 26.8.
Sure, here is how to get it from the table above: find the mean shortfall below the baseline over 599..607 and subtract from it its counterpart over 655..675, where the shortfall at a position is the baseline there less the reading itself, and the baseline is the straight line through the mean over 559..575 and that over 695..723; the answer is -1.6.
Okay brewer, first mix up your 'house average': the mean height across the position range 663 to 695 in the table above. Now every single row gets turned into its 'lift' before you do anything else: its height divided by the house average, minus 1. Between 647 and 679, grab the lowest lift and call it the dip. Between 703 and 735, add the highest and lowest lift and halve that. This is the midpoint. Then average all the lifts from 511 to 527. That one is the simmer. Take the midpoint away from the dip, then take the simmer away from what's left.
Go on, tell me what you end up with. -0.8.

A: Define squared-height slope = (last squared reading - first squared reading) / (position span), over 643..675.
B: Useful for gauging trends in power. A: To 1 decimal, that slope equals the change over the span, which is -2.8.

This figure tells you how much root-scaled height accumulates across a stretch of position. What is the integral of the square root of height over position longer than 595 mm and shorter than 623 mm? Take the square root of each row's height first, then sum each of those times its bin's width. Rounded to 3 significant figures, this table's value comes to 102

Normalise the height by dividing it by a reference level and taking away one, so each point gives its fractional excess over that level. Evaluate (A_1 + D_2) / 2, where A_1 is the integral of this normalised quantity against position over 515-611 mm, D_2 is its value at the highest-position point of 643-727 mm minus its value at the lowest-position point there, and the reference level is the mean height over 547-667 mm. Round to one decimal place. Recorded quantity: 1.2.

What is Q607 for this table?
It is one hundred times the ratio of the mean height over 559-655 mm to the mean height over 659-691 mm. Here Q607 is 128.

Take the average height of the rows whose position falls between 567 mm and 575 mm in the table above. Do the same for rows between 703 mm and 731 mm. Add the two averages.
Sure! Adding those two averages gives 27.9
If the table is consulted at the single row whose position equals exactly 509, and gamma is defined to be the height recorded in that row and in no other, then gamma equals 14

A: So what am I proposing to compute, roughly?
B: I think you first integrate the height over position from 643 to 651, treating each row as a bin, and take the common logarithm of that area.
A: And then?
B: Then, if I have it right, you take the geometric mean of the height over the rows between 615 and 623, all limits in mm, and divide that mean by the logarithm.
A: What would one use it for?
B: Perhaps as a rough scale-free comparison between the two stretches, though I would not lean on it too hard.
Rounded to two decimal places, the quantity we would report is 6.46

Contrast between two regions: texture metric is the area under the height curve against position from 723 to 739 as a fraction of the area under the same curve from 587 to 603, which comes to 1.06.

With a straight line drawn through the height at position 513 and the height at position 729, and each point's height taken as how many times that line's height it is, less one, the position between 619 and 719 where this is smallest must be 685 mm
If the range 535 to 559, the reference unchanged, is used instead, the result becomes 553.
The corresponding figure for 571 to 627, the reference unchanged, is 597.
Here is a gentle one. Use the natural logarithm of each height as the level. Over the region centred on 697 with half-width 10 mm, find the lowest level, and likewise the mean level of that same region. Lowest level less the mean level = -0.326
